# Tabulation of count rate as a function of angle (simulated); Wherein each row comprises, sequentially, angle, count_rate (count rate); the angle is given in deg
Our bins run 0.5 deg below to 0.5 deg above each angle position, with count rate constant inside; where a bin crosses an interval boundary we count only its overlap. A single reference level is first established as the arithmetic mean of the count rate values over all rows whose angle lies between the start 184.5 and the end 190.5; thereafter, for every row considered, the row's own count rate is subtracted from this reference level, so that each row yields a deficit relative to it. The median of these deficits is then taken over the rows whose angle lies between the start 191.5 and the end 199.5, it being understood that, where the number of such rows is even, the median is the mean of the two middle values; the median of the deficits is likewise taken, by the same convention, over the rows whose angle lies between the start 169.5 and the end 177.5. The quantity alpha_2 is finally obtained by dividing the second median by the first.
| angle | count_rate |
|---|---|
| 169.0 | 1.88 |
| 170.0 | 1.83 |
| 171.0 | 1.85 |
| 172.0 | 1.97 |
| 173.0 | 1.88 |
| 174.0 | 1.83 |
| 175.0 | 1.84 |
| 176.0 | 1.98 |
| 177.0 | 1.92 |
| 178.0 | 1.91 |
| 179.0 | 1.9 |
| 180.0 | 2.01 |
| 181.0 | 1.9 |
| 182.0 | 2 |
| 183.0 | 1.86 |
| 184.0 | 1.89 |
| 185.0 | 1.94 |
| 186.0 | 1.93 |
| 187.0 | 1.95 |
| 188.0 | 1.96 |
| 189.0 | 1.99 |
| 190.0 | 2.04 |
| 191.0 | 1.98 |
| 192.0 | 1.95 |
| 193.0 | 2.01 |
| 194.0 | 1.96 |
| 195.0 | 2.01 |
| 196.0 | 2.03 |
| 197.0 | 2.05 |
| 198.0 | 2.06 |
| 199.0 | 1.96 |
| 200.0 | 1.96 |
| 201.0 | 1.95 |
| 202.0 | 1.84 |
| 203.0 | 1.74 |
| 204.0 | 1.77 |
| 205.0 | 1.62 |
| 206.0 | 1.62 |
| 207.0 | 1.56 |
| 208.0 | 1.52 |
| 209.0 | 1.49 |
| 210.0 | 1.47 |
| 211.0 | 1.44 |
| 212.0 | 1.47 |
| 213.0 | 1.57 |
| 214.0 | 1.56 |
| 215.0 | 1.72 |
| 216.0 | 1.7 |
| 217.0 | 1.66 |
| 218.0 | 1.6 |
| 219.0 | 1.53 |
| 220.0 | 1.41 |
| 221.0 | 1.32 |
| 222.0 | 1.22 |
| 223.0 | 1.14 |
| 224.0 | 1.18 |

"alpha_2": -2.48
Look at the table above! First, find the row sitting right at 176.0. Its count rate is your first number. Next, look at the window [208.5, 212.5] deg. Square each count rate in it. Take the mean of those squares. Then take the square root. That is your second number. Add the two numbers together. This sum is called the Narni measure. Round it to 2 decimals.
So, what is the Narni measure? 3.45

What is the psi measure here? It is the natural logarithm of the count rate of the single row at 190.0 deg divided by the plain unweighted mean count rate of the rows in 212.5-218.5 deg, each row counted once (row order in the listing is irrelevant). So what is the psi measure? 0.221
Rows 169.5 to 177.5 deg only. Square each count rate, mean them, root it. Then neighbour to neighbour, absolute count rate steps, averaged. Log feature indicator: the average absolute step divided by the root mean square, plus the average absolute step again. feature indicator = 0.11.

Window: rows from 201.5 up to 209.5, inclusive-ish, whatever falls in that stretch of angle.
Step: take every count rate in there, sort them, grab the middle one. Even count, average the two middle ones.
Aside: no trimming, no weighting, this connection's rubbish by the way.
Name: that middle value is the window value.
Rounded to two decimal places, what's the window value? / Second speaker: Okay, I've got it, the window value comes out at 1.62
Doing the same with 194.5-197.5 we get 2.03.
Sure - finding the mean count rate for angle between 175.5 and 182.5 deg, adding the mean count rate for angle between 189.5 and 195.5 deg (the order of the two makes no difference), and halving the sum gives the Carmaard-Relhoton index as 1.97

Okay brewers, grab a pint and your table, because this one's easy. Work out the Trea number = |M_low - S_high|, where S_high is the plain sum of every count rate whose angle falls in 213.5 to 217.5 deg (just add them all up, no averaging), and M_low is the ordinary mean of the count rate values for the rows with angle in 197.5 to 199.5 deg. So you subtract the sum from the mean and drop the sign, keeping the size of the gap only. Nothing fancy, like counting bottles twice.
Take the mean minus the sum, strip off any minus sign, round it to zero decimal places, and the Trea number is 5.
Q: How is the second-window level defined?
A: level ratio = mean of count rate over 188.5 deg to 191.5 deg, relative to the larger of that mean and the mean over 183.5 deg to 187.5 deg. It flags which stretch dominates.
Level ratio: 1.00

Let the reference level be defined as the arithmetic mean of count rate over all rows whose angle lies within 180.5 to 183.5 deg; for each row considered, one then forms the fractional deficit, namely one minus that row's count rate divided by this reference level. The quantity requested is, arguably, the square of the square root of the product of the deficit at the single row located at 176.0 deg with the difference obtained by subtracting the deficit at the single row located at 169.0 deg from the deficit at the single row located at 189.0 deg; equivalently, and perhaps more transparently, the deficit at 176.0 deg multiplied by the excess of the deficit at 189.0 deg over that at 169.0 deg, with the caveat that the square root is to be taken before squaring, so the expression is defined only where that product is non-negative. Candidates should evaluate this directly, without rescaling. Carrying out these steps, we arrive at 0.00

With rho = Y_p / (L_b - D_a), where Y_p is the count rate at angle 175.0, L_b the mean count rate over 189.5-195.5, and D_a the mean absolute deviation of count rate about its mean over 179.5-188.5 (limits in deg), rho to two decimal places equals 0.94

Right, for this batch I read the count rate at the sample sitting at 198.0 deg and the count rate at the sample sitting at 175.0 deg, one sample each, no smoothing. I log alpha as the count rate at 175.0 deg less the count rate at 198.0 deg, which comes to -0.22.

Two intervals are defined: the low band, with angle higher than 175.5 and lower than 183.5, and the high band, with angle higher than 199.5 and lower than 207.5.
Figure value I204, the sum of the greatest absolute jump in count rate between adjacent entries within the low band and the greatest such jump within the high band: 0.29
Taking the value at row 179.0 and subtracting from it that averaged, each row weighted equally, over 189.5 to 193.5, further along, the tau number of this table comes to -0.1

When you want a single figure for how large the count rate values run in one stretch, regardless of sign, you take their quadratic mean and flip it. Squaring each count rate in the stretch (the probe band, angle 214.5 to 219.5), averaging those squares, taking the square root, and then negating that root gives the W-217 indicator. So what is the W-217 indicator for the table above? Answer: -1.64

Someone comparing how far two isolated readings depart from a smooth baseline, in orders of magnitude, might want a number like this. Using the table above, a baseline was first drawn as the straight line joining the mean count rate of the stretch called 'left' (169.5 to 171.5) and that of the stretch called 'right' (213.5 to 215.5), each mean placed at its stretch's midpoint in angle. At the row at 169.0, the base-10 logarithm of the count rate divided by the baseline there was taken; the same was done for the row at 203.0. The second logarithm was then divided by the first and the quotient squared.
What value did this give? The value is 2.4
